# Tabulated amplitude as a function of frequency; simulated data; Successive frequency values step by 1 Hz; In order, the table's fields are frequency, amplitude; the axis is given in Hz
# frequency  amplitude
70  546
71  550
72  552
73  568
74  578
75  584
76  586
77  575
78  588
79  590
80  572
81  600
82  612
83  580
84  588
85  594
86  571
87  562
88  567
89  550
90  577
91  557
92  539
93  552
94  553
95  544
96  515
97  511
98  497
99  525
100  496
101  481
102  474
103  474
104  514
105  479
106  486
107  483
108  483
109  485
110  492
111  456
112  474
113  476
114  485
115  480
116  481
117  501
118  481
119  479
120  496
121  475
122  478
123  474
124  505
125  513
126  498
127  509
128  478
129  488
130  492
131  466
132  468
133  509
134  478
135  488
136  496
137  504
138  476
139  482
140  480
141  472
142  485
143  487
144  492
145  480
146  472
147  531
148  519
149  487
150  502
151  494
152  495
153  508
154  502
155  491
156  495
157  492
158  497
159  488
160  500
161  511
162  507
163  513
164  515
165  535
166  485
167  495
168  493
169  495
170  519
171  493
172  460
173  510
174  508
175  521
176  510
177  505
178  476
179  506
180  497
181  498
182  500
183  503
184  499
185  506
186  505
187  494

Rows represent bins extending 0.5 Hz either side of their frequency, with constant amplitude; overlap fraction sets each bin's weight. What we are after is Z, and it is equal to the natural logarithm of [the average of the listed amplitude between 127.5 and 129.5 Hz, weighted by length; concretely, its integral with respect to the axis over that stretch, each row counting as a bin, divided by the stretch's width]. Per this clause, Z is 6.18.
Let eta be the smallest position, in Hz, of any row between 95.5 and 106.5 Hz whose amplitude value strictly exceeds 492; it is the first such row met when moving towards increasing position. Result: 96 Hz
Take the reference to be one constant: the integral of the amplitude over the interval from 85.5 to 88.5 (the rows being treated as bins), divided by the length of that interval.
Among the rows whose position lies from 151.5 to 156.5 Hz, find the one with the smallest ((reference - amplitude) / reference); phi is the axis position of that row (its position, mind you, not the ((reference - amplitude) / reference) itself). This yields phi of 153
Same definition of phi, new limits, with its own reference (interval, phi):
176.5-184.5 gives 179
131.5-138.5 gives 133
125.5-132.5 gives 127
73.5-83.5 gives 82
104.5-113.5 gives 110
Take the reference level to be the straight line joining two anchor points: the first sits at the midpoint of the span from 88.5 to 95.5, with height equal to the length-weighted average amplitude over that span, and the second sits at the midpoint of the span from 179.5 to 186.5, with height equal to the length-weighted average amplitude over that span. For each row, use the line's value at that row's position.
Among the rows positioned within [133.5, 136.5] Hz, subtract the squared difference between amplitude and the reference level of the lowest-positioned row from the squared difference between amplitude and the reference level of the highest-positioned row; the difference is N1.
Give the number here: -1592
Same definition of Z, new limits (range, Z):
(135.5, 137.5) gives 6.21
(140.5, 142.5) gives 6.17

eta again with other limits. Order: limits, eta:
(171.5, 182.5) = 173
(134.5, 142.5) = 136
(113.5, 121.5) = 117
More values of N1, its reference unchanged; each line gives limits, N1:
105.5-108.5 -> 223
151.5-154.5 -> -322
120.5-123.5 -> -18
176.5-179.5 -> 6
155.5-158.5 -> -126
